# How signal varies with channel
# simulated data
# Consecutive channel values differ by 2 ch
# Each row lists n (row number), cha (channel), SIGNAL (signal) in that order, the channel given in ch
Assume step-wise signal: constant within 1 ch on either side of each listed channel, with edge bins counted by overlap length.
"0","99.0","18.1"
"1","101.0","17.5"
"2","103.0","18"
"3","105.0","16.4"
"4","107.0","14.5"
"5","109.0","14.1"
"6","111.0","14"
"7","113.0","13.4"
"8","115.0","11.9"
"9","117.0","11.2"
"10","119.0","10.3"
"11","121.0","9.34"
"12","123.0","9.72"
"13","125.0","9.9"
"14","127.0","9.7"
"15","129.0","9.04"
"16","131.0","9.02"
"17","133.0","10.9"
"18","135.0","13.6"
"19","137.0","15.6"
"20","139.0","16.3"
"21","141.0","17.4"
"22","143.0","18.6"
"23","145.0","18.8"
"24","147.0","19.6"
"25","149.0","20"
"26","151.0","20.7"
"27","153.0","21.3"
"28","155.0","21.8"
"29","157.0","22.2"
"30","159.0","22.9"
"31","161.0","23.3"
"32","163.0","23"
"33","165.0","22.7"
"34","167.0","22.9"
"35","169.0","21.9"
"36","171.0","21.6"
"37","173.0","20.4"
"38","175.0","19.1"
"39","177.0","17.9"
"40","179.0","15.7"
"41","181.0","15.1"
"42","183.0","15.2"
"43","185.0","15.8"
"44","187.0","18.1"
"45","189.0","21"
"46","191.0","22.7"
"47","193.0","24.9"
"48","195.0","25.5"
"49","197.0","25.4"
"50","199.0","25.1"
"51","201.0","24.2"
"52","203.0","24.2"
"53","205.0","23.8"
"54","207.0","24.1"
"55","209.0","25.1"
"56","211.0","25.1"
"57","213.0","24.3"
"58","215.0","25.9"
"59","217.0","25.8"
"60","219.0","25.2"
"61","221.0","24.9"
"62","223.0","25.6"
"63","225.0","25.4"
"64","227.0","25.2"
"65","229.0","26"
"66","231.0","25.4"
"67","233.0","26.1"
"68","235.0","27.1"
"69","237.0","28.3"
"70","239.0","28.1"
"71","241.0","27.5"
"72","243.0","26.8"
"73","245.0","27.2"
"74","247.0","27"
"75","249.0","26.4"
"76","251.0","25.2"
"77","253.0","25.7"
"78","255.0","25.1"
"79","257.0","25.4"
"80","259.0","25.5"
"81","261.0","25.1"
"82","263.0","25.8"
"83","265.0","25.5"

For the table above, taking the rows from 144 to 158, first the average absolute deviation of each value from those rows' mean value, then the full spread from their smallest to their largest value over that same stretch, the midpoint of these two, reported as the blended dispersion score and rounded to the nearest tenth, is 2.2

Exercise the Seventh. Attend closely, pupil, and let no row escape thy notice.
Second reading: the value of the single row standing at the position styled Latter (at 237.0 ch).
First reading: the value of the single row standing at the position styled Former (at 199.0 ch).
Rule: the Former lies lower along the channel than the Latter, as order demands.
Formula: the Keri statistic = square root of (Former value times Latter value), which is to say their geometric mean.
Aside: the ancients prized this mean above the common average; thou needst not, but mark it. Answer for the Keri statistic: 27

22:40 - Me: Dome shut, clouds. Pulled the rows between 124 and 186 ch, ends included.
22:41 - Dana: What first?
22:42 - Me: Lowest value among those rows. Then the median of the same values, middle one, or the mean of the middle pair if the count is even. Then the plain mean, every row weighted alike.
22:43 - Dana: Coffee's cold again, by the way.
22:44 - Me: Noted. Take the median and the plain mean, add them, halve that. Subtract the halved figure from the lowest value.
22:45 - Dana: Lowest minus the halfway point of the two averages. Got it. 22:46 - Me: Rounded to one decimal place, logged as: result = -9.3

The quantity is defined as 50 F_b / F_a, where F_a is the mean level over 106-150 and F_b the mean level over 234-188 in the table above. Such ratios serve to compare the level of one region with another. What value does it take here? 92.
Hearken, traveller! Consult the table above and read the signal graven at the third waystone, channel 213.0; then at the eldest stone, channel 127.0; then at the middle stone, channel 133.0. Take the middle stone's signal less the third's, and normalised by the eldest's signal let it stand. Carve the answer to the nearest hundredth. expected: -1.38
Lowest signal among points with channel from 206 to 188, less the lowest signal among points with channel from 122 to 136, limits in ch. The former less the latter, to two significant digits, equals 12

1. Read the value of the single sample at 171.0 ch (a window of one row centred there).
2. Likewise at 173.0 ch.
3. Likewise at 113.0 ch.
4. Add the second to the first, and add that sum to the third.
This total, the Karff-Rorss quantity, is 55.4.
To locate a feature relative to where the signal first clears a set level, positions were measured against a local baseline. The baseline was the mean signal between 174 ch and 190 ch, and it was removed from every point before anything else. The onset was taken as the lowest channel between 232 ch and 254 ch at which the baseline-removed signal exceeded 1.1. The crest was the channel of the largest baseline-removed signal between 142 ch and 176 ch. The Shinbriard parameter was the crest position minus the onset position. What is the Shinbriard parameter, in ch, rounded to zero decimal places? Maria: -72 ch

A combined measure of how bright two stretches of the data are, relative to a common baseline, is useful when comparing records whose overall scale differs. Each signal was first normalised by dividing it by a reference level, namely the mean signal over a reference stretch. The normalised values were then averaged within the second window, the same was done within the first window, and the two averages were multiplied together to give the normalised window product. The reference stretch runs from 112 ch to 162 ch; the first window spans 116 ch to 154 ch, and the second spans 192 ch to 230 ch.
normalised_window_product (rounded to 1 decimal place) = 1.5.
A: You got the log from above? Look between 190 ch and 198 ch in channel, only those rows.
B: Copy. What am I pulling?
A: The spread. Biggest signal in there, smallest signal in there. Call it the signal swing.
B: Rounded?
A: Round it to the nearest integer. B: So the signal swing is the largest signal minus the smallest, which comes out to 3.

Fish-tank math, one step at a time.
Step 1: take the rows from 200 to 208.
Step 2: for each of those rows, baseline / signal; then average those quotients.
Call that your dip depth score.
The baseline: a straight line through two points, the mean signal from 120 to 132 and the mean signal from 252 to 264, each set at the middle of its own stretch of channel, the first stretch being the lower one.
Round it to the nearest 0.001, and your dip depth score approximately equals 0.785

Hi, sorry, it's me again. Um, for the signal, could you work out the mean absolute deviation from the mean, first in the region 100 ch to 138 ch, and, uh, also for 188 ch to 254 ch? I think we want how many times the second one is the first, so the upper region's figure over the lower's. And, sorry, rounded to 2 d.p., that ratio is 0.40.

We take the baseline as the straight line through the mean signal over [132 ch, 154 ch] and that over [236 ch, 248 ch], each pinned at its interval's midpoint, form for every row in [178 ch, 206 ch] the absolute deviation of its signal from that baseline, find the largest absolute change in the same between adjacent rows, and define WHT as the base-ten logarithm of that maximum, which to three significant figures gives 0.431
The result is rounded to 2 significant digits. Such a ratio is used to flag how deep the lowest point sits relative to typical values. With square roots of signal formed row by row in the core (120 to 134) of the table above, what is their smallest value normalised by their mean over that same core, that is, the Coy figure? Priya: 0.97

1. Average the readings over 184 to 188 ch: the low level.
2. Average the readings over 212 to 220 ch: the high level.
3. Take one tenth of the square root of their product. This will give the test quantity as 2.07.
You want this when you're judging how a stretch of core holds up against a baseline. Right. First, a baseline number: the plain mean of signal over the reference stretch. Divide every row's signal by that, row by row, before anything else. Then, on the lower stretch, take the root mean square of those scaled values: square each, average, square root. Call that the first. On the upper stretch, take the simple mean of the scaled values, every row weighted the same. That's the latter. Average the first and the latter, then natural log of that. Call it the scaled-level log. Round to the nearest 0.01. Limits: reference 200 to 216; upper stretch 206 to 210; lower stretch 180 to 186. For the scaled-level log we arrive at -0.21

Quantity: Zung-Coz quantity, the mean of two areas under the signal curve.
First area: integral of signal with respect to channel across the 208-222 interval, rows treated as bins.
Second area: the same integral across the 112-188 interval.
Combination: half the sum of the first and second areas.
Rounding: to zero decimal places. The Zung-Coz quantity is 812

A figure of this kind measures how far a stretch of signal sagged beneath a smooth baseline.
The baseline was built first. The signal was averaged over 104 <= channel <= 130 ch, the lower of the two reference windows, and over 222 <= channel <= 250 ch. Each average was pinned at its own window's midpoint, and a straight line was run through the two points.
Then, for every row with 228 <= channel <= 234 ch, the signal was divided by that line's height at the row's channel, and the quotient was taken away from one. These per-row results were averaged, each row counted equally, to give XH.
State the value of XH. 0.0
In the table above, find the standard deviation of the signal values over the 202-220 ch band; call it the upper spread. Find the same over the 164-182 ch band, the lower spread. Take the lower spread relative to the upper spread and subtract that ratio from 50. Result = 46.1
